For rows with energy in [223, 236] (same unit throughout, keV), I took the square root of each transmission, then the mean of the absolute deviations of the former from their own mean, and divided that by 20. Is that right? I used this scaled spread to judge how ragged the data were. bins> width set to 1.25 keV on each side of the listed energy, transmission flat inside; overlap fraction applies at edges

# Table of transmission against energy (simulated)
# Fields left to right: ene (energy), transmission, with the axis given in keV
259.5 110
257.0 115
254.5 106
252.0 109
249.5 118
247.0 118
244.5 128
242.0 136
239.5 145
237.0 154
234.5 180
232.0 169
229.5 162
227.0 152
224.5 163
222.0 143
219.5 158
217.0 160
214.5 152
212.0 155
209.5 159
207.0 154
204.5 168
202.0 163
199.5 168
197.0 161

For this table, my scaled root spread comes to 0.0144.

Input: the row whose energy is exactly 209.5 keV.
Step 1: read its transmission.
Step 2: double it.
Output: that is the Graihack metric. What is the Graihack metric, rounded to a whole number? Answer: 318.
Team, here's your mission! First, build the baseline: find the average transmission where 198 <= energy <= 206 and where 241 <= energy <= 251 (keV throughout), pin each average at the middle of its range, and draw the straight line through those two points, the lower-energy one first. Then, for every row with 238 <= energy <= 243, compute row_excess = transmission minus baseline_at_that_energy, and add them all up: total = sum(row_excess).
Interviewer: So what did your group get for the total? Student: 22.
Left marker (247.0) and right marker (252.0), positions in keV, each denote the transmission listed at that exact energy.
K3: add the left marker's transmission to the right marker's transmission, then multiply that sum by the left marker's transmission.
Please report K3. 26786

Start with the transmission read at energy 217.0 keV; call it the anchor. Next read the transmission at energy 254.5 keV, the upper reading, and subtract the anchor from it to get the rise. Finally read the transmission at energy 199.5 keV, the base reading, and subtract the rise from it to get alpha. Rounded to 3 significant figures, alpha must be 222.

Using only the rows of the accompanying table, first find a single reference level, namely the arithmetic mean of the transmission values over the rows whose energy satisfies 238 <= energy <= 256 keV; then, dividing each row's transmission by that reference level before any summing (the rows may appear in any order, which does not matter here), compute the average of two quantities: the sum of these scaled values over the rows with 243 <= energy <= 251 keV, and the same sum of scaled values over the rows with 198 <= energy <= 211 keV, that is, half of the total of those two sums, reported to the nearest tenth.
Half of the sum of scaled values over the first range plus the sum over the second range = 4.8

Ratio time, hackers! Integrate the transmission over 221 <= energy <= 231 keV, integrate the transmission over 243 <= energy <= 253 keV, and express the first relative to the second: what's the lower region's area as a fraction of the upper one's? 1.3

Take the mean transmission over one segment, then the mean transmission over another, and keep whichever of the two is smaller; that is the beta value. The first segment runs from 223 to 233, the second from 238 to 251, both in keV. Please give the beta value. 129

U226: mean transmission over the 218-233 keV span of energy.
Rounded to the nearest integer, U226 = 158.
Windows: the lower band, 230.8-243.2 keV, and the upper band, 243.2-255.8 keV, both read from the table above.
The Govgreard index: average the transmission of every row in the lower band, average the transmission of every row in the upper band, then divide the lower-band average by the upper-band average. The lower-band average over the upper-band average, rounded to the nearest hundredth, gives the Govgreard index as 1.35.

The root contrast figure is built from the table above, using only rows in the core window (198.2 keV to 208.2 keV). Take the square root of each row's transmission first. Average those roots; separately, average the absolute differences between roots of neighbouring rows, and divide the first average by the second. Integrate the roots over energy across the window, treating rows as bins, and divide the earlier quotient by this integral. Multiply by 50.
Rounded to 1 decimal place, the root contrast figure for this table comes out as 15.9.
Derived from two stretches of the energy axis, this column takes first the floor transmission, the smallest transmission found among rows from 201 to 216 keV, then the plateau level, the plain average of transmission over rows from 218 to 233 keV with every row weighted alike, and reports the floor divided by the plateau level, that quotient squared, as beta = 0.93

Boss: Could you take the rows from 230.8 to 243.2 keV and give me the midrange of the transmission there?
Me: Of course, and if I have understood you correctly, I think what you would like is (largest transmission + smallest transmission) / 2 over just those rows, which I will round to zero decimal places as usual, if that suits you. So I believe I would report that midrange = 158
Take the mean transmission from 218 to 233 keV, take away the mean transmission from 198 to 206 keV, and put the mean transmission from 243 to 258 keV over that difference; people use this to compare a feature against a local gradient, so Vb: -14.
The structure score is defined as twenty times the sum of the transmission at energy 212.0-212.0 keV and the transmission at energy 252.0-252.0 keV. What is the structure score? 5280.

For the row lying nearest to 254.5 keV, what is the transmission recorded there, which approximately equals 106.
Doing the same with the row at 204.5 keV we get 168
